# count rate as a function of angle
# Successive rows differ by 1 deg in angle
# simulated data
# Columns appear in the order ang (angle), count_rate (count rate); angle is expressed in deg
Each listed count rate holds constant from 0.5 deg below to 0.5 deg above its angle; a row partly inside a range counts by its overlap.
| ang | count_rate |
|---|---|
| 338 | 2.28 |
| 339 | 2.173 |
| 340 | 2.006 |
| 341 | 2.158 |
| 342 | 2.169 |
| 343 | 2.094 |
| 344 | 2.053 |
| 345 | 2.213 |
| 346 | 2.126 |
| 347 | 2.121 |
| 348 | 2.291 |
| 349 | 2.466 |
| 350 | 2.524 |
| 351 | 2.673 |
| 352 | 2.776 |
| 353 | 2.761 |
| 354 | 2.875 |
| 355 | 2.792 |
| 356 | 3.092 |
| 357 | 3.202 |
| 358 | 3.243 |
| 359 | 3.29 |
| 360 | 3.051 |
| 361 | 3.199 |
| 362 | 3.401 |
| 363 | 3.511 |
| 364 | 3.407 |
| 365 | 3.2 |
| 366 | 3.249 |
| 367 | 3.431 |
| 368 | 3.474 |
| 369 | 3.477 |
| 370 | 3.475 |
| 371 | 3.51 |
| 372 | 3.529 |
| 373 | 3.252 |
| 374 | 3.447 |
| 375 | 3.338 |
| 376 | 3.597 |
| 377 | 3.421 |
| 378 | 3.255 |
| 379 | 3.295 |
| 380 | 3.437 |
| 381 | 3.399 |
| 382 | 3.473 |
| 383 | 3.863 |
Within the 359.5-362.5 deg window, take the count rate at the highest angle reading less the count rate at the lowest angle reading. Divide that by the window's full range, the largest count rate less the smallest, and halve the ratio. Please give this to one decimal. 0.5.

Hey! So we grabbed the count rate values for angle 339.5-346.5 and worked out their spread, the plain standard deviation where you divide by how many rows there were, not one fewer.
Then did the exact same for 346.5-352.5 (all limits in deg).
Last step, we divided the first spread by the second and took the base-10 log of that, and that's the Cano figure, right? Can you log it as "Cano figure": -0.52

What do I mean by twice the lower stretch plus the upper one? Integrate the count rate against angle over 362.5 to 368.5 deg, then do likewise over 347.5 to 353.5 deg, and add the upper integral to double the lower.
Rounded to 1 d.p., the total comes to 51.3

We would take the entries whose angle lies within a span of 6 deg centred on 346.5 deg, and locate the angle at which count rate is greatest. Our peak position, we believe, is 349 deg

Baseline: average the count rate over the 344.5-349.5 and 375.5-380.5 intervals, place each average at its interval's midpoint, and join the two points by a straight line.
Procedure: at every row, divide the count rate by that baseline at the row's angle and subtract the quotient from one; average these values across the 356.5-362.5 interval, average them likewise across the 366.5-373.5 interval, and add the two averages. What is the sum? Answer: -0.305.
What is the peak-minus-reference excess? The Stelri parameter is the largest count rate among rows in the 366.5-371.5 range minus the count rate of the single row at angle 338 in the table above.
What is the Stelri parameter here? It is 1.23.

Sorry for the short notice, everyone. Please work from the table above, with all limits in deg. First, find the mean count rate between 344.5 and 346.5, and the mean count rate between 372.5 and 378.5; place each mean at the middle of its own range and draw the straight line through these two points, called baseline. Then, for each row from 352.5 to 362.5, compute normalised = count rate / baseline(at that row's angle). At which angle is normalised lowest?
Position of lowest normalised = 355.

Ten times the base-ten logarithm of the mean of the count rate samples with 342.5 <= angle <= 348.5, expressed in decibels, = 3.3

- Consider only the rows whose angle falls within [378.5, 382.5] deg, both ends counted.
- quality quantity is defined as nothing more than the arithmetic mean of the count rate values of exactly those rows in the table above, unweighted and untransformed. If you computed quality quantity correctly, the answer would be 3.4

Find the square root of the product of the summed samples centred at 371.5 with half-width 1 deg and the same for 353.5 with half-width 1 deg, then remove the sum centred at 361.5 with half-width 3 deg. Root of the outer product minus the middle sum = -14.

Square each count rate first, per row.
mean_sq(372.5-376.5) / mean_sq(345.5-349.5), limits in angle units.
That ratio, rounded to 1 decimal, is 2.3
